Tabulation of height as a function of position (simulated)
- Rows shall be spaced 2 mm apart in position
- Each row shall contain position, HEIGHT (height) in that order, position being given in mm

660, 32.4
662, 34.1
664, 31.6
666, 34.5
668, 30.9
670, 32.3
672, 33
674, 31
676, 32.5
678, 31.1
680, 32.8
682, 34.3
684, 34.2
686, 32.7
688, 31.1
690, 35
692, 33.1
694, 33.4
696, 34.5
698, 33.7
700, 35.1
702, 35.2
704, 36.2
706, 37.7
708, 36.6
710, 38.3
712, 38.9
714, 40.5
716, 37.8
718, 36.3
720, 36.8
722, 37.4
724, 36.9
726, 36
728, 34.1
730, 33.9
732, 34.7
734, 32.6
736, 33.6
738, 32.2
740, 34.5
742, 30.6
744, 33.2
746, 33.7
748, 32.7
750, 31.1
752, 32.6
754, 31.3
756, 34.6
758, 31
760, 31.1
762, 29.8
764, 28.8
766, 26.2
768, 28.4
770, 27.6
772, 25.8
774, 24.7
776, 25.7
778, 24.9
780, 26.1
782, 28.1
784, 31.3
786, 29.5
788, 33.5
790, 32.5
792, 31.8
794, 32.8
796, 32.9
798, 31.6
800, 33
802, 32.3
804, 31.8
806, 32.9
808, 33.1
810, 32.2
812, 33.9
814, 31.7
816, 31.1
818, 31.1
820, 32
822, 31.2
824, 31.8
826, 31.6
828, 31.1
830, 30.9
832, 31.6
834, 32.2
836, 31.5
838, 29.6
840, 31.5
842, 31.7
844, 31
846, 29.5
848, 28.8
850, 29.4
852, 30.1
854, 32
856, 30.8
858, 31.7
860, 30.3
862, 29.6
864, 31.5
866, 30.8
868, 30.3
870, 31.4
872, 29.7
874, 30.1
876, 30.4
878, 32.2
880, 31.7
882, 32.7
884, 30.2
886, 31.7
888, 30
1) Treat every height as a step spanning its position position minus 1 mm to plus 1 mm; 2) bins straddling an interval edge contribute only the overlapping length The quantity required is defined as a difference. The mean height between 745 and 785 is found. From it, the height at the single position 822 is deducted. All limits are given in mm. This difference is -1.9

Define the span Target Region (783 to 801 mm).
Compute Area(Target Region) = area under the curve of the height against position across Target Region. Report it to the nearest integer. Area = 578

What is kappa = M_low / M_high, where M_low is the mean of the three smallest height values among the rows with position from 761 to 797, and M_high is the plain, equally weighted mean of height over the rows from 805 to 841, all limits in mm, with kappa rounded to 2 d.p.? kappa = 0.79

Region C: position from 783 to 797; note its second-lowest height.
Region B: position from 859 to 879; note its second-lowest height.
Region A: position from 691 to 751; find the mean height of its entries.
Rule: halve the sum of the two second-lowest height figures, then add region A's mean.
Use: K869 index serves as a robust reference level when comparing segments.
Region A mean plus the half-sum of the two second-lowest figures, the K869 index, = 65.5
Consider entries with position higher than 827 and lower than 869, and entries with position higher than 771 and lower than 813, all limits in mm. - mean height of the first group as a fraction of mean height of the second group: 1.01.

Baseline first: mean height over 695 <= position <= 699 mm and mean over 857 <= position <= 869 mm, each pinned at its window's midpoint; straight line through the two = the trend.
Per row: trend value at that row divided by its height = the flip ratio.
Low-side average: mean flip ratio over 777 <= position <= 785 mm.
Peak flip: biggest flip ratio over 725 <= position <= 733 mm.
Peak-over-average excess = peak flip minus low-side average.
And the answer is -0.20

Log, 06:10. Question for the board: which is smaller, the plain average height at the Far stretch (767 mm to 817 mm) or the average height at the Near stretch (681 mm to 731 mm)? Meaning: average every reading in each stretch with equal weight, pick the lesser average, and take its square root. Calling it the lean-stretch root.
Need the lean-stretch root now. 5.51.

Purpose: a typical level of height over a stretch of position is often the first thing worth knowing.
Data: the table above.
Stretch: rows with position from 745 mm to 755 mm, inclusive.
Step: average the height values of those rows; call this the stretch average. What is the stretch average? 32.3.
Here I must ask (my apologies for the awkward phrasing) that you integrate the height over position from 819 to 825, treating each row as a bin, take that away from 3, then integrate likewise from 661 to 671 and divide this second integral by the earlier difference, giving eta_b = -1.7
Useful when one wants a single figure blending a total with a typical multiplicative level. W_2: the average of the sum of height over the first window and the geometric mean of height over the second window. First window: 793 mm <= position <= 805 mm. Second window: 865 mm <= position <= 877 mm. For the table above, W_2 112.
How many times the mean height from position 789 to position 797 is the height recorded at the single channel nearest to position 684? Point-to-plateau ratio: 1.05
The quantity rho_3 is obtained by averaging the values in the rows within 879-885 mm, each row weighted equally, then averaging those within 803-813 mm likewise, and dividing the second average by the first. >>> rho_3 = 1.04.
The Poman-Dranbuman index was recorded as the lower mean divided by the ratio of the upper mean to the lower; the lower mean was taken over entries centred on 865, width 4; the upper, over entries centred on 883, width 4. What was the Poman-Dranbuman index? 30.9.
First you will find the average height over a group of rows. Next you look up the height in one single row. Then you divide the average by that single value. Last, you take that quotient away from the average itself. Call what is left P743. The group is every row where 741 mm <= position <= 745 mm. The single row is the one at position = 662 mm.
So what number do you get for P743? 31.0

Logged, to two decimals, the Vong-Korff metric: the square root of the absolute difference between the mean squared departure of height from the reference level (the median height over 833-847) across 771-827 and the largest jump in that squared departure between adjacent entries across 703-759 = 5.77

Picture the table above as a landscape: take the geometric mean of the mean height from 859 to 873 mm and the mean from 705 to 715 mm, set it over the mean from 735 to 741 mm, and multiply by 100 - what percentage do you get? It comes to 102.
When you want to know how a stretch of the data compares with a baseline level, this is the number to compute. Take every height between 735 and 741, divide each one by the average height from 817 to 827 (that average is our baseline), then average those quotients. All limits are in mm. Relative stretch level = 1.06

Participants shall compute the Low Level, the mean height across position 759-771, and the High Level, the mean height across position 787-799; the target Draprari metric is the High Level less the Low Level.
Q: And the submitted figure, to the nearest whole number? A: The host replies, 4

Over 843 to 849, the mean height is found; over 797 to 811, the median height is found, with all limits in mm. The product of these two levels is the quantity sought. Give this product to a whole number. 961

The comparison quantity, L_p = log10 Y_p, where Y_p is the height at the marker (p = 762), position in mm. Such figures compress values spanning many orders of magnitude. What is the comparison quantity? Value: 1.47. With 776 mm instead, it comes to 1.41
